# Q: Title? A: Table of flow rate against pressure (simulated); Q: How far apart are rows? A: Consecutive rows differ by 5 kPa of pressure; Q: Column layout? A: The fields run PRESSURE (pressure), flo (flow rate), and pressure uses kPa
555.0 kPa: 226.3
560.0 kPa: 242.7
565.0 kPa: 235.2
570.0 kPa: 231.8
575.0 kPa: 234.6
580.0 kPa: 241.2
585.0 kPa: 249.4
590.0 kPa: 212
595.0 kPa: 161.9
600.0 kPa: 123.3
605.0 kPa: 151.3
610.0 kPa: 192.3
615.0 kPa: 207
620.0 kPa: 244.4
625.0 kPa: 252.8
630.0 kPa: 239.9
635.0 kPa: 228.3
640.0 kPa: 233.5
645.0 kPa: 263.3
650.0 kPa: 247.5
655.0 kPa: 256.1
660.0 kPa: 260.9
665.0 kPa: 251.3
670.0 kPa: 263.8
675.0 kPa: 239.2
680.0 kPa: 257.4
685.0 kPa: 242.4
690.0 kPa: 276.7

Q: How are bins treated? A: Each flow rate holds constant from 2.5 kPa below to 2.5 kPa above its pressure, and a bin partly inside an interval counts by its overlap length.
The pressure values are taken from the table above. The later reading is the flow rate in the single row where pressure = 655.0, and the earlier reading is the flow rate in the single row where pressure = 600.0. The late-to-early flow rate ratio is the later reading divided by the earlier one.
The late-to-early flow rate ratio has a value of 2.08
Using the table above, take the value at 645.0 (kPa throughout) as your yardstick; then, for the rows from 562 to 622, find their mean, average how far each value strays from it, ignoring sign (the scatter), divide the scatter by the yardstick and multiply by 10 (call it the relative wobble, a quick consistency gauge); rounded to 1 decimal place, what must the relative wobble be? 1.3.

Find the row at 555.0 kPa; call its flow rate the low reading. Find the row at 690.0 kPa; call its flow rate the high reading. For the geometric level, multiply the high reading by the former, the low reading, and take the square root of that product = 250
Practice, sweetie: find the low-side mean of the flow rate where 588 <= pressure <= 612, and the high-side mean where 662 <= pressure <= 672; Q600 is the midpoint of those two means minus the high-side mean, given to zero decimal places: -45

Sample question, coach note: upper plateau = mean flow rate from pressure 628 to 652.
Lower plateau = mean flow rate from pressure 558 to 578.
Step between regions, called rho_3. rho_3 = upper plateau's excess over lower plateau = 6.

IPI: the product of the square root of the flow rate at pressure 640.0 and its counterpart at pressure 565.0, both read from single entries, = 234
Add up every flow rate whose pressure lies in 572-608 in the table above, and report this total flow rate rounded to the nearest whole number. 1374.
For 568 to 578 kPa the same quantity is 466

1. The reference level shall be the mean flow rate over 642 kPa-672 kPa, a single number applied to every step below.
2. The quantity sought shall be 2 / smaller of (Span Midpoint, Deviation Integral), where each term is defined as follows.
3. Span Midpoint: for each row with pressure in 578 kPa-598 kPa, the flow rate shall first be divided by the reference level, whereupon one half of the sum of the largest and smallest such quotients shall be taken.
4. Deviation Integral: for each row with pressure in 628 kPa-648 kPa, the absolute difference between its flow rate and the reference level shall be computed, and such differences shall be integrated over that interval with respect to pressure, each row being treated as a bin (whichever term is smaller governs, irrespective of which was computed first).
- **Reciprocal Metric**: 2.50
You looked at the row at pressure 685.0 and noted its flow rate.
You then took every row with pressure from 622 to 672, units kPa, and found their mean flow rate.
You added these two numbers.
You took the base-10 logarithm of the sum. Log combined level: 2.69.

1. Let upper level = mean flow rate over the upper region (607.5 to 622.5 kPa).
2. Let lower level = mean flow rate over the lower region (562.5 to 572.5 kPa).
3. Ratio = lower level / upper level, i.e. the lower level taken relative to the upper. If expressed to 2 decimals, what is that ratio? 1.09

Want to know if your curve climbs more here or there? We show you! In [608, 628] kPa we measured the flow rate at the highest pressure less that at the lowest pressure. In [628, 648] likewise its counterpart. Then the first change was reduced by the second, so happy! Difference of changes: 37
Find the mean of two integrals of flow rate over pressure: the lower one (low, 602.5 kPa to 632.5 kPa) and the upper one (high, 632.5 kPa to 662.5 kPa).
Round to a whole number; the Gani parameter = 6943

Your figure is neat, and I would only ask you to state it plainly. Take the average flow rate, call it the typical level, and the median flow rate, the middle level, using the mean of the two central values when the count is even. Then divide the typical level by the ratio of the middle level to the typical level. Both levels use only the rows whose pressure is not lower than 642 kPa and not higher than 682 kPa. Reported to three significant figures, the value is 253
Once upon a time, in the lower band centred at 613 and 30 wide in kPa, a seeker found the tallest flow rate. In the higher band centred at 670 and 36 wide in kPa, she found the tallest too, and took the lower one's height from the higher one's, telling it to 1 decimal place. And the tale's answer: 11.0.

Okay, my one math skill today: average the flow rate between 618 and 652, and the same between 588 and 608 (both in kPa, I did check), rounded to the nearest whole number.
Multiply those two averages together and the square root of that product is 199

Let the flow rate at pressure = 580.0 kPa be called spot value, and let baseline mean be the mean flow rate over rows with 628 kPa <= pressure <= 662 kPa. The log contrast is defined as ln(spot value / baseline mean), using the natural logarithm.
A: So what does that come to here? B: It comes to -0.02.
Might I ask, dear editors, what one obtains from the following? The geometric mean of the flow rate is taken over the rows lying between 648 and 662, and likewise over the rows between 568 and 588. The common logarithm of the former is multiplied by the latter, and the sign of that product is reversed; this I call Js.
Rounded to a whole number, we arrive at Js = -575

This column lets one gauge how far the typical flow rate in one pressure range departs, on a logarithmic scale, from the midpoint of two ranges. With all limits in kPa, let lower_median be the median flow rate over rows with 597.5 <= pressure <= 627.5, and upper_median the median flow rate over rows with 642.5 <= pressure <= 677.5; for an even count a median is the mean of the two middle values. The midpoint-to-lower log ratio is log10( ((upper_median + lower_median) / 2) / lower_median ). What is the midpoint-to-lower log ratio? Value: 0.06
